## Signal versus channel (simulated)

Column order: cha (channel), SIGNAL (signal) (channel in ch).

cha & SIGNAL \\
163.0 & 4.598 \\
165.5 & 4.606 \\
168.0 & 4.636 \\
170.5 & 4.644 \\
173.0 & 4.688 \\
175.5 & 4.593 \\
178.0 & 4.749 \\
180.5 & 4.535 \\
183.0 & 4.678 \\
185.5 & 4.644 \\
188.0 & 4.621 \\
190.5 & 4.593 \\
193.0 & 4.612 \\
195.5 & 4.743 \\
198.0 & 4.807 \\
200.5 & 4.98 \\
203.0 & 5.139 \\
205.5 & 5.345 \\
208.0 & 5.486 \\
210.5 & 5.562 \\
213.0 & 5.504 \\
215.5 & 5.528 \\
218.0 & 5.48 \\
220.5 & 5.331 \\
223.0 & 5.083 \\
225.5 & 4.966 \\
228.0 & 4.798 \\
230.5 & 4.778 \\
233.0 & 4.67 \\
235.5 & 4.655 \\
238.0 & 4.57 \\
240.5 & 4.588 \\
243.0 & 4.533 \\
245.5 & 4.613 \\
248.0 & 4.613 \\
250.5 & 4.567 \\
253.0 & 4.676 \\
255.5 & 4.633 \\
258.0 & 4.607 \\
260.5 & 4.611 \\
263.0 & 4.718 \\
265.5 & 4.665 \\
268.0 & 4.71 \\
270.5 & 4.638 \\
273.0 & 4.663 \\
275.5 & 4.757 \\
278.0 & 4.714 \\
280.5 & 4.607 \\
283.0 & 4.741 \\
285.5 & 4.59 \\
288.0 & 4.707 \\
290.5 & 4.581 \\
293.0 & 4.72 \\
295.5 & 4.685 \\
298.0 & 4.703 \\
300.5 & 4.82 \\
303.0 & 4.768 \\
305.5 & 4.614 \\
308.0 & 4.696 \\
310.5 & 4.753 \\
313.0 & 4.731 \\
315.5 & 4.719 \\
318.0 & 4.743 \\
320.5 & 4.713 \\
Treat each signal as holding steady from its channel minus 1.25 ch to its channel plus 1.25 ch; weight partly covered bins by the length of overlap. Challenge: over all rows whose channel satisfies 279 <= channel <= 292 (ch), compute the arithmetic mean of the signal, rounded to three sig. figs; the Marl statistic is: 4.65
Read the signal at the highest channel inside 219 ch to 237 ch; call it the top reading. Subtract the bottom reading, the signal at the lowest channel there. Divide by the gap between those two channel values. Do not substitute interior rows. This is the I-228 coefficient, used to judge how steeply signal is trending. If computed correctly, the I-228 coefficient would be -0.045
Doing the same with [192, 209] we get 0.058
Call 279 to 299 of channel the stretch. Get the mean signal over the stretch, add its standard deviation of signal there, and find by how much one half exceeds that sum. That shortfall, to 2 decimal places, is -4.23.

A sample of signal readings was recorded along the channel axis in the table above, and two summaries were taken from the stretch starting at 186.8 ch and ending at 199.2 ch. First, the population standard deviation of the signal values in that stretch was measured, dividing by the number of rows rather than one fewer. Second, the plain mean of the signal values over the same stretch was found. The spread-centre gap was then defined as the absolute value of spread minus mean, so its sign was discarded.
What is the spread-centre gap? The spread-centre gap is 4.59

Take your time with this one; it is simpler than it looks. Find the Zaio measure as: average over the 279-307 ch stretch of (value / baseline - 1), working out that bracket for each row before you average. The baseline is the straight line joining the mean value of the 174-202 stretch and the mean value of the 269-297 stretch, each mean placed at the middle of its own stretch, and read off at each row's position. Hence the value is 0.003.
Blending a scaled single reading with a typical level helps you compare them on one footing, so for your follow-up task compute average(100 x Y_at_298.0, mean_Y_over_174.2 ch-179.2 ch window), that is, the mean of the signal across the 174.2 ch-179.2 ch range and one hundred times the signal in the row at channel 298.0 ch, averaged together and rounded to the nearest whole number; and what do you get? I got 237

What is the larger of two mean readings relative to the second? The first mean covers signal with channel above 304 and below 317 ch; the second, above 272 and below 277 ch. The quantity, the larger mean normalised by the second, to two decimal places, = 1.00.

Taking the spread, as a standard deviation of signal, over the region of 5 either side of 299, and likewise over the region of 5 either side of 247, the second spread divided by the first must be 0.63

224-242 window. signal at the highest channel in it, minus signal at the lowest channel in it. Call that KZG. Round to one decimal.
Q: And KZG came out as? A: -0.4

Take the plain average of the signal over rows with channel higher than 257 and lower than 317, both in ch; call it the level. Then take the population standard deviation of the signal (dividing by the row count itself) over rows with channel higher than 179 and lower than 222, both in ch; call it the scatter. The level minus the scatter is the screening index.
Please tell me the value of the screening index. 4.30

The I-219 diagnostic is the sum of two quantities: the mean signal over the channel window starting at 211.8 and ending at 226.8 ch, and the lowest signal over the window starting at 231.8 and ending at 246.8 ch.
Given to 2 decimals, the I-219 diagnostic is 9.85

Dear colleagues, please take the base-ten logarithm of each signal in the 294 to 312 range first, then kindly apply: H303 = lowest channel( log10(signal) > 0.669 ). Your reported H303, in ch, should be 295.5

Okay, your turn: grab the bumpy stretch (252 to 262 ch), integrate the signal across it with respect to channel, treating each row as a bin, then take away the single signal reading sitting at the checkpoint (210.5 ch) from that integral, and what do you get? 41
